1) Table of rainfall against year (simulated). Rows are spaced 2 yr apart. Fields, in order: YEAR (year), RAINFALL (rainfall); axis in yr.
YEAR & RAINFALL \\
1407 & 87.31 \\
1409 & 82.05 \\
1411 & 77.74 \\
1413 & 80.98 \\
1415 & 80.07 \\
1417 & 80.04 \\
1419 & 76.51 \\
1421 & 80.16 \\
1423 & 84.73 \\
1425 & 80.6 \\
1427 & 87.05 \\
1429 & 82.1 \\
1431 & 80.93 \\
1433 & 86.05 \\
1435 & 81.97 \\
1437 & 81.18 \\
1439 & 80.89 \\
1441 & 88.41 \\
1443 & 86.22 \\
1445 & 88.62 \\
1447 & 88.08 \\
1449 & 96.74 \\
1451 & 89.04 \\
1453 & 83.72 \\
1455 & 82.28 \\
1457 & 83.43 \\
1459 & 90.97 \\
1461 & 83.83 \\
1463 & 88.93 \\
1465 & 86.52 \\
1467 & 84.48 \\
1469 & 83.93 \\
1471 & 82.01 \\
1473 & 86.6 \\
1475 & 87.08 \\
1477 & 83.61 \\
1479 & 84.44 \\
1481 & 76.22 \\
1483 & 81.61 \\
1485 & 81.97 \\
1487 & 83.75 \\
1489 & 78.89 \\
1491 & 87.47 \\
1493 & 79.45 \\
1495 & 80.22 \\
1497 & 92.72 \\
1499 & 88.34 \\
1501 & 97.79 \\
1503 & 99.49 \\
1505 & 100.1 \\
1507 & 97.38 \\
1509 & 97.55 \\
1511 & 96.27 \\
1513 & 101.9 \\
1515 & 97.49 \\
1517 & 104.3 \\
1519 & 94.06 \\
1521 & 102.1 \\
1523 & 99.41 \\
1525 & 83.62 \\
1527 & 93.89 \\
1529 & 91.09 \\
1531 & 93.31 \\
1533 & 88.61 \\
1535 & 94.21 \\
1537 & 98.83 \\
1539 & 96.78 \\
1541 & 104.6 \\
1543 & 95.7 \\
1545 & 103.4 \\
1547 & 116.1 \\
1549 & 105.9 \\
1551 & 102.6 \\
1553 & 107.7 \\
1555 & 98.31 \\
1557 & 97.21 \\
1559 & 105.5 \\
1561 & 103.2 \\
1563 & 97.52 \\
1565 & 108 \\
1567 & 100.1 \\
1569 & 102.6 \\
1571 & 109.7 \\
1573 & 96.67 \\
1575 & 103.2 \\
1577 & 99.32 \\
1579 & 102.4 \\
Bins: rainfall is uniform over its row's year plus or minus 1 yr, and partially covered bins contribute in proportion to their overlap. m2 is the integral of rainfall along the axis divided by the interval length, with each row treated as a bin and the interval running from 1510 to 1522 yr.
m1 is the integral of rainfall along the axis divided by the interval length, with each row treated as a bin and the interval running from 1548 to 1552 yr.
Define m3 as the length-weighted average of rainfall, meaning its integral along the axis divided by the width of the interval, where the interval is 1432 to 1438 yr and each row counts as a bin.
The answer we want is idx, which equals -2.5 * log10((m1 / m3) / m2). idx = 4.75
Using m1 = 104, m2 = 99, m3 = 83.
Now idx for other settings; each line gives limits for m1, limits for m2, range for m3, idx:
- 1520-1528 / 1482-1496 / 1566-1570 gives 4.86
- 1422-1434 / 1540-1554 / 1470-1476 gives 5.08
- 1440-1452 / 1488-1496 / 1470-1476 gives 4.72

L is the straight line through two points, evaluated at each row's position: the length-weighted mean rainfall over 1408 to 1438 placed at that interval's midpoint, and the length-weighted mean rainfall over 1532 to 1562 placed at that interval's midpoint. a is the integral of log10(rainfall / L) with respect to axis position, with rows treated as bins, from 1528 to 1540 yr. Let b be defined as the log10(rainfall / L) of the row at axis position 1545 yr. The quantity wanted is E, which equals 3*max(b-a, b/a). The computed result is 0.9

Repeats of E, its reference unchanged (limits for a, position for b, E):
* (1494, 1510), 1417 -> 1.1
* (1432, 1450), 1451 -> 0.3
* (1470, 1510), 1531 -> 2.9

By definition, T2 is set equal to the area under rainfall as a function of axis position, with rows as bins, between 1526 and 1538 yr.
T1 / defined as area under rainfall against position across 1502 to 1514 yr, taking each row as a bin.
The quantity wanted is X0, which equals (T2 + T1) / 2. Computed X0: 1153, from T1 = 1185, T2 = 1120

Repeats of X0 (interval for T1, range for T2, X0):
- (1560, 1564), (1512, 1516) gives 400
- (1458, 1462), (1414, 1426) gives 657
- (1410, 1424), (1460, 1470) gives 988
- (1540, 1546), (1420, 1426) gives 549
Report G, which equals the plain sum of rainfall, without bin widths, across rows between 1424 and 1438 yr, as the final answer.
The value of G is 580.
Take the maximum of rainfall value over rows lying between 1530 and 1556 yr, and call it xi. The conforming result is 116.1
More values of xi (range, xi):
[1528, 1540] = 98.83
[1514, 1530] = 104.3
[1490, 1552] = 116.1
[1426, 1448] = 88.62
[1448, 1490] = 96.74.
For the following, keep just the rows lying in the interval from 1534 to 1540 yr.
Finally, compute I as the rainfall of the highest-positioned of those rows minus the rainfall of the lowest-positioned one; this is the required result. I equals 3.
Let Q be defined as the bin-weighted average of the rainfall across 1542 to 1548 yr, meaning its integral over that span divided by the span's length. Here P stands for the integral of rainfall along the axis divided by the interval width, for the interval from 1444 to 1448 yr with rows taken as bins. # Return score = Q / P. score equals 1.2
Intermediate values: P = 88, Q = 105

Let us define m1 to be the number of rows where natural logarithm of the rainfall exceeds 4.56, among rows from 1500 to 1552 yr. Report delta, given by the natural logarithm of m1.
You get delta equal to 2.9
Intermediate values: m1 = 19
